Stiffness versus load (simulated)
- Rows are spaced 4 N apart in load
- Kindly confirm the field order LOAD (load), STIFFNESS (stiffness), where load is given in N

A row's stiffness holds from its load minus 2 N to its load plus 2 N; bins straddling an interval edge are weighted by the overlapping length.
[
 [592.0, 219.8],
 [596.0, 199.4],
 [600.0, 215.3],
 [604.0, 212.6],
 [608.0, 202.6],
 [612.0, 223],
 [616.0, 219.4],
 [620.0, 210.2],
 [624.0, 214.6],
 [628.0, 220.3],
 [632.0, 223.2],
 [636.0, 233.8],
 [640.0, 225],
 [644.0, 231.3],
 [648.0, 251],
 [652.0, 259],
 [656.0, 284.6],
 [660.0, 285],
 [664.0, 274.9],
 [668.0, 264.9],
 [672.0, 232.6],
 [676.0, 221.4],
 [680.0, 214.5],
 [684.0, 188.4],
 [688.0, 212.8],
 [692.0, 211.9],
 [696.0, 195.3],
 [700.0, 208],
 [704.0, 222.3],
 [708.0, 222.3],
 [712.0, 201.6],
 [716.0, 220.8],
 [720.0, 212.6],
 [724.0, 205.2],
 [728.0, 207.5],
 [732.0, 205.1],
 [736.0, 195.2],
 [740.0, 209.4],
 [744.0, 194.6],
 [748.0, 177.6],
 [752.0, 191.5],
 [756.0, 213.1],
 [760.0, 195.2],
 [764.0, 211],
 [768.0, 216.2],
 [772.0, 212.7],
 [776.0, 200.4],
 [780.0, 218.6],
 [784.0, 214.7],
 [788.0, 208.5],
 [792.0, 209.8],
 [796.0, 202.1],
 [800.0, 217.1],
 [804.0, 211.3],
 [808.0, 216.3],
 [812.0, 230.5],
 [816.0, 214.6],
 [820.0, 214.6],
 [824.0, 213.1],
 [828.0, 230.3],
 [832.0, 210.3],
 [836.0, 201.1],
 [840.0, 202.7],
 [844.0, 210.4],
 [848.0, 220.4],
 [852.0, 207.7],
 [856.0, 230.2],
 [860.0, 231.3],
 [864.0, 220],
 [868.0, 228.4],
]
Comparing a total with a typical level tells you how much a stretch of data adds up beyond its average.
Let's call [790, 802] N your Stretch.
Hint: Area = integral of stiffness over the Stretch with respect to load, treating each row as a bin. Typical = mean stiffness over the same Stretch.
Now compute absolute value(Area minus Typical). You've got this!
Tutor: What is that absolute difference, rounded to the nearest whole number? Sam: 2306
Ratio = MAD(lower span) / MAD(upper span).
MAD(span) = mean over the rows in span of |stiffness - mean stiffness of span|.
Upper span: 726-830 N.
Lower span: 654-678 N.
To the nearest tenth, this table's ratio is 2.6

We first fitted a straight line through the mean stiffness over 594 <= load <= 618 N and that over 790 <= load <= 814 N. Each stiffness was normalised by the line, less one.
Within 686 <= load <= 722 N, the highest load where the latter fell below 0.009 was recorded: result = 720.0 N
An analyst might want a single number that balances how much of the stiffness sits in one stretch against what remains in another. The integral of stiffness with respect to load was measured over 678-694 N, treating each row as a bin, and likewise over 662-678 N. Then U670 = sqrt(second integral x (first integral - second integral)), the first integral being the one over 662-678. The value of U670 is 1483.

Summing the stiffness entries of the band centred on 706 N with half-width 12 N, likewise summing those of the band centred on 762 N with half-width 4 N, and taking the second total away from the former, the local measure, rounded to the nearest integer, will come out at 864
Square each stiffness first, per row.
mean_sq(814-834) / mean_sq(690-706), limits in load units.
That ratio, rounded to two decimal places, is 1.07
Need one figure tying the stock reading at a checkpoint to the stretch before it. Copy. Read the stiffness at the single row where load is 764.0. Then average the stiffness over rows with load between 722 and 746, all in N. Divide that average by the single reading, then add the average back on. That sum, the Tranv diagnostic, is 204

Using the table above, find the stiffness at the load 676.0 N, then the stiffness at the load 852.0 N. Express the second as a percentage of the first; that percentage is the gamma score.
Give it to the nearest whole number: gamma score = 94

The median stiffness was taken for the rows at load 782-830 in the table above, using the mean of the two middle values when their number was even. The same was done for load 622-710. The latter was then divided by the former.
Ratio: 1.04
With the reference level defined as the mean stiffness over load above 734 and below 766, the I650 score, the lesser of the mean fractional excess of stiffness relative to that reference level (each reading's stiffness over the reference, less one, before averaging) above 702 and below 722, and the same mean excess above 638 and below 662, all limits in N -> 0.088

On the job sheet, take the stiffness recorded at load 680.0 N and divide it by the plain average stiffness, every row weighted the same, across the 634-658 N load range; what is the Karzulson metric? 0.87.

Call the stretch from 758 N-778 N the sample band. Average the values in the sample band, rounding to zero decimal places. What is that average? 207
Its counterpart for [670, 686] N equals 214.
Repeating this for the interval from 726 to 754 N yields 197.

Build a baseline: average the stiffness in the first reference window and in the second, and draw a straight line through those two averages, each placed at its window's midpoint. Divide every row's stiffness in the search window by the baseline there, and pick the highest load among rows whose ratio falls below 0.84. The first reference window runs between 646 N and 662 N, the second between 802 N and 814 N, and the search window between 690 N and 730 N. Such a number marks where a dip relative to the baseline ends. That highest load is 724.0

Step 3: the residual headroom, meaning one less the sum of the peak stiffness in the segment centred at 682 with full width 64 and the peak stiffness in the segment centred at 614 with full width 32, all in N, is -507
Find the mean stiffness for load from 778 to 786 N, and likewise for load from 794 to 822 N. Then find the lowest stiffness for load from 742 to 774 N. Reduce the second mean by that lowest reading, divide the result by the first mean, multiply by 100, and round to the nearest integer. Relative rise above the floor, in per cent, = 17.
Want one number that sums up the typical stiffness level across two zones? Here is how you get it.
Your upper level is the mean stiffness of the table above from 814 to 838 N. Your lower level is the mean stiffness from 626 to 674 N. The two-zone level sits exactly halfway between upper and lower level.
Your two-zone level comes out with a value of 231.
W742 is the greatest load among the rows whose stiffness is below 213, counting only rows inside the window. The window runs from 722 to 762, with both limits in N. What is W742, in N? 760.0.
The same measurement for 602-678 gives 620.0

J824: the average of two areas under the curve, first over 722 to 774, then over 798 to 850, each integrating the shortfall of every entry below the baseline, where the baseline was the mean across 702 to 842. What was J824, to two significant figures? 36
